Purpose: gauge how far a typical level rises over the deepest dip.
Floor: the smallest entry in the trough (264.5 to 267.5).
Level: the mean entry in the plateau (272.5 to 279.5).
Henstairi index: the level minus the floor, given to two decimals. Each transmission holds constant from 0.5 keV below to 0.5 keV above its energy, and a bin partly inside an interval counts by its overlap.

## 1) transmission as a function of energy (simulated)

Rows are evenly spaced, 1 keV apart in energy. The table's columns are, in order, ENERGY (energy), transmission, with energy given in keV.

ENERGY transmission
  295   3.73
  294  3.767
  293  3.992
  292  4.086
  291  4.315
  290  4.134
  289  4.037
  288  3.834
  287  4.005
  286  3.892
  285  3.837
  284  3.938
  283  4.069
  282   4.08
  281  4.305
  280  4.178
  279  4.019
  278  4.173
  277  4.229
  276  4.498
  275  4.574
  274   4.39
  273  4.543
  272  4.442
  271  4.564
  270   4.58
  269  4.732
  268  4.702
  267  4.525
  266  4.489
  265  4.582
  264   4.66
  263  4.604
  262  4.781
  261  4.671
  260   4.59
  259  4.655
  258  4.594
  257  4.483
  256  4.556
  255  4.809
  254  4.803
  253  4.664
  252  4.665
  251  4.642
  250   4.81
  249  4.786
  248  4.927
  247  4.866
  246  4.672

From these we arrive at -0.14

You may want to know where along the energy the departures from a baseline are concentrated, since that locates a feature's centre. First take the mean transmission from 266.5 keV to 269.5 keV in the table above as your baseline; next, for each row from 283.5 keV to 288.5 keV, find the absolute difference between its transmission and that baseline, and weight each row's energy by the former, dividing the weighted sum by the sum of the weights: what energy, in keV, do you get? 286.0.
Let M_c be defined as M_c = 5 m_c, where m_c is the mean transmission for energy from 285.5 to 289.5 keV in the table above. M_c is 19.7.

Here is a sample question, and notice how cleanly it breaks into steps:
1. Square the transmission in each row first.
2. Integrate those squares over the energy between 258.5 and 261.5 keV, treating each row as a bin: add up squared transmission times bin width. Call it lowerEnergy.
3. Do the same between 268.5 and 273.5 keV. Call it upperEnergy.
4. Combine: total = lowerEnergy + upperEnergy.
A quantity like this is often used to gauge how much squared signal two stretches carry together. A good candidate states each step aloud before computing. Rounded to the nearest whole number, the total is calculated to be 169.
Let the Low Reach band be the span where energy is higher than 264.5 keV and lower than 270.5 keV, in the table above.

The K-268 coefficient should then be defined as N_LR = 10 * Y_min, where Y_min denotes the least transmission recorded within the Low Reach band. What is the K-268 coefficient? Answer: 44.9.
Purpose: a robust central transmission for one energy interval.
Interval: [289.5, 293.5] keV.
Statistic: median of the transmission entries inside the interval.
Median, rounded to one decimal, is 4.1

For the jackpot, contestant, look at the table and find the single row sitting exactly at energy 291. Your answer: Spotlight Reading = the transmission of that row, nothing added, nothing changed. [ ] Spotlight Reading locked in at 4.315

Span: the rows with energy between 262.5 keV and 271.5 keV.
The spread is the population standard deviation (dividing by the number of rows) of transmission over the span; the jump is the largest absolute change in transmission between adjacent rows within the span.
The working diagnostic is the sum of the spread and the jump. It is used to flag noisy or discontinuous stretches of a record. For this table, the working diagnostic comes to 0.252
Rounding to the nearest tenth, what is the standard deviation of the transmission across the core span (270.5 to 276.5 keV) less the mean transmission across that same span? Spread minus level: -4.4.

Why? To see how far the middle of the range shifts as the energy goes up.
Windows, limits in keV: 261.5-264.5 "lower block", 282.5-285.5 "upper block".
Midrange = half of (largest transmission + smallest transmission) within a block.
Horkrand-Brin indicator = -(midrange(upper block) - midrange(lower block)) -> 0.7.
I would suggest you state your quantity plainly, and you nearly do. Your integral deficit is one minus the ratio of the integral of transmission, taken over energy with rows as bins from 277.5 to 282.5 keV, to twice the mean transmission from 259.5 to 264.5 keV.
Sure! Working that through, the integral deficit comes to -1.23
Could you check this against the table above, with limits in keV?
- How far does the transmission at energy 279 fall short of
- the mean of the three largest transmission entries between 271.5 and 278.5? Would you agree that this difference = 0.5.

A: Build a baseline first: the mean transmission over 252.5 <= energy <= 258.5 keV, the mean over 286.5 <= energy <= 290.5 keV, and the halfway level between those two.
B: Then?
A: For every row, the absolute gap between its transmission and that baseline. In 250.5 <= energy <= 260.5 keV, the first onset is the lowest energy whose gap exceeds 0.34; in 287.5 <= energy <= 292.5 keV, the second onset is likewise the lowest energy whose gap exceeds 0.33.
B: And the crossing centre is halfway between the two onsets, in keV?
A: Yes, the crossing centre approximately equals 271.0 keV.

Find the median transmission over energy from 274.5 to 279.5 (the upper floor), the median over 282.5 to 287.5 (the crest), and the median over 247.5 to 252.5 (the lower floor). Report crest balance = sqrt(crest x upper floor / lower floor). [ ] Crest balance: 1.87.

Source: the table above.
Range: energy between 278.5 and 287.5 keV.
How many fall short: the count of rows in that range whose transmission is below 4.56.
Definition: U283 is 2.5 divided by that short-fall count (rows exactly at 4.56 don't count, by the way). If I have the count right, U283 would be 0.3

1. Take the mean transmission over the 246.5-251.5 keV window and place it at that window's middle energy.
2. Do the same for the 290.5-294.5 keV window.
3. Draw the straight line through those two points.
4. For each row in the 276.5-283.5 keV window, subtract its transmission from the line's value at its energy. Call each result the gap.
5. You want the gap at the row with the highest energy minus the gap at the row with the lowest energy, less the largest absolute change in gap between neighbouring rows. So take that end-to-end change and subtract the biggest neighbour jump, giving -0.15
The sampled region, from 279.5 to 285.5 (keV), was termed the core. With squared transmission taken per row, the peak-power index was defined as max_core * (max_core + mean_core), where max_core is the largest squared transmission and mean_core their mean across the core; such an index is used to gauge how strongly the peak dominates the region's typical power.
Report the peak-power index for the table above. 651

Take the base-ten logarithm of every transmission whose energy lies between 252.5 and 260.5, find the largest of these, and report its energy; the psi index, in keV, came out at 255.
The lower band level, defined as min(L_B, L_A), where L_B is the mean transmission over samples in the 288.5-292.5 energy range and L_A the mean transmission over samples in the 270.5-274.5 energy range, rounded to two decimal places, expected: 4.14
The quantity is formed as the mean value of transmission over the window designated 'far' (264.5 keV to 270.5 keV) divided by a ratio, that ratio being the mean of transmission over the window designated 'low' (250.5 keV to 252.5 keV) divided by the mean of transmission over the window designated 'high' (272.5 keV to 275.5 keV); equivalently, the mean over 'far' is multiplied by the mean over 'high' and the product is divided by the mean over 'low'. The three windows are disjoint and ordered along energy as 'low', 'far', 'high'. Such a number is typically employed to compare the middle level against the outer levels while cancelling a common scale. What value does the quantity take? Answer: 4.45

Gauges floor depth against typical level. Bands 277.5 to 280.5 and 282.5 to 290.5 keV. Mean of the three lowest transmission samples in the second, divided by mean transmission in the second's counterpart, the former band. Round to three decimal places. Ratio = 0.935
